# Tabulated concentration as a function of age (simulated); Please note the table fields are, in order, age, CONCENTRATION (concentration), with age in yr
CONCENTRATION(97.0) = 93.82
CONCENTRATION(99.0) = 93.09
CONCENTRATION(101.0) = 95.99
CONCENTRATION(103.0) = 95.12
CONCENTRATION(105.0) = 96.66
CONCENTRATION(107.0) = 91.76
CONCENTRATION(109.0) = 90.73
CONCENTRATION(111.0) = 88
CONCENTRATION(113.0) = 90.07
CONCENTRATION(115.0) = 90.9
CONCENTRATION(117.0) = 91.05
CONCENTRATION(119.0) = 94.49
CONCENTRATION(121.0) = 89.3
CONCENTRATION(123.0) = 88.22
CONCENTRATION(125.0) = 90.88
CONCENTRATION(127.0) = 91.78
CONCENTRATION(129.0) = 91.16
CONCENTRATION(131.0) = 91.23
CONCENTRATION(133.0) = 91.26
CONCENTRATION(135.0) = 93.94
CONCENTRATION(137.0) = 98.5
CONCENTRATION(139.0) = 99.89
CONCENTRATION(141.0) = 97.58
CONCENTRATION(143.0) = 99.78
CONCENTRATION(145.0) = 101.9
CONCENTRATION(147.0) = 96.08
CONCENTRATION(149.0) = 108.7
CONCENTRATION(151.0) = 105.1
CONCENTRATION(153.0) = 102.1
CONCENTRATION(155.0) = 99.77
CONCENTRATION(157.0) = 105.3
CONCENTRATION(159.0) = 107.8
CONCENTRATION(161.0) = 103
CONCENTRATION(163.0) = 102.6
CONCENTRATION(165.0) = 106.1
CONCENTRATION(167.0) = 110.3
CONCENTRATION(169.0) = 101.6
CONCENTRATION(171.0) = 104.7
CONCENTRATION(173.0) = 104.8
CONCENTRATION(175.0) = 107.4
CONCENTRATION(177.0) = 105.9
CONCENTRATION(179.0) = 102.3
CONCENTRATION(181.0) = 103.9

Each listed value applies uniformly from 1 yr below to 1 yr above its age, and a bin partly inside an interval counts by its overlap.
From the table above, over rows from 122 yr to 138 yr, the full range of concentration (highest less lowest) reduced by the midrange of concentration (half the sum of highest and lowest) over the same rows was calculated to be -83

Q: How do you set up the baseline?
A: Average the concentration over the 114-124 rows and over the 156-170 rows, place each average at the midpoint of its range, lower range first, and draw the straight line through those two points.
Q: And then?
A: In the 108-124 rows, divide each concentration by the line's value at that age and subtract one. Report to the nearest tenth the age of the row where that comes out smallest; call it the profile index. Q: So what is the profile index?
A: 123.0 yr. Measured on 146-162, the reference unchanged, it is 147.0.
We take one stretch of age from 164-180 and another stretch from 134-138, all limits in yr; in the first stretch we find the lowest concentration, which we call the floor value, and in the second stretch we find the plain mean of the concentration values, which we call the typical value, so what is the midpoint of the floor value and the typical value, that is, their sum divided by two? 99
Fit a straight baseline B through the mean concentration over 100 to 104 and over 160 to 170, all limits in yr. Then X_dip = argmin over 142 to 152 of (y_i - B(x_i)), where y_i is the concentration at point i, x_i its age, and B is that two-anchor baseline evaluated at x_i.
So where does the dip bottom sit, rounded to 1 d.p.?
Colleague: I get 147.0 yr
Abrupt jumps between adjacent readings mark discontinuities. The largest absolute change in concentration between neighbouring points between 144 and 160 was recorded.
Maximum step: 13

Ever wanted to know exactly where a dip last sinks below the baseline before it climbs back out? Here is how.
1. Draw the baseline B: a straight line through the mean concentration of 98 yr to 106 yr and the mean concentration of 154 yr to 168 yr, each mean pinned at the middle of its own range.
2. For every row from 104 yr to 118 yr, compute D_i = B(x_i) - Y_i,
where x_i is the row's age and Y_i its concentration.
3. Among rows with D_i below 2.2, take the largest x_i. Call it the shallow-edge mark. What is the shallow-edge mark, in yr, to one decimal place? 105.0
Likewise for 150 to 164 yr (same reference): 161.0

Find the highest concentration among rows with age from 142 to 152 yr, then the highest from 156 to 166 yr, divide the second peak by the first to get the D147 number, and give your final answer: 0.99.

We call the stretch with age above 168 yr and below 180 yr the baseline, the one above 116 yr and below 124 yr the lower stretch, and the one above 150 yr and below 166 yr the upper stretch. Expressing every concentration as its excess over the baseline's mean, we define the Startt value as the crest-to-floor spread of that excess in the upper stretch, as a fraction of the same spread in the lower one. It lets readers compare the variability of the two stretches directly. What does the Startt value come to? 1.3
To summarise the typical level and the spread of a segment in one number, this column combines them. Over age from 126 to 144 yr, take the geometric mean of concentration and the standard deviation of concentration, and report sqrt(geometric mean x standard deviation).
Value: 19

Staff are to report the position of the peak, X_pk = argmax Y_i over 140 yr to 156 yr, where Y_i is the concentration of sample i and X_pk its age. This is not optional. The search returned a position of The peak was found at 149.0 yr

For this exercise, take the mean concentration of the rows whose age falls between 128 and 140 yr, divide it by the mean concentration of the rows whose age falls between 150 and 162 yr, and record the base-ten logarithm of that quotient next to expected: -0.0417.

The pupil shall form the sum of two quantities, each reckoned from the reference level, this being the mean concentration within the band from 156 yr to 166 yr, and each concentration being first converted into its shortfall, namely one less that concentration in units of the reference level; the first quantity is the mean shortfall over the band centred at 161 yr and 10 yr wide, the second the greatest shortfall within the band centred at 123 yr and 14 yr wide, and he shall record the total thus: 0.16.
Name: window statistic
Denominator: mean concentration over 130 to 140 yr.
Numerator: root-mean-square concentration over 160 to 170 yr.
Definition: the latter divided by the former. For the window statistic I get 1.10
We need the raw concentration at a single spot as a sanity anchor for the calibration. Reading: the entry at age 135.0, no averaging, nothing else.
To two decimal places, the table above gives 93.94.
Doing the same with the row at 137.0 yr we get 98.50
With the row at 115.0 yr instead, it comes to 90.90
